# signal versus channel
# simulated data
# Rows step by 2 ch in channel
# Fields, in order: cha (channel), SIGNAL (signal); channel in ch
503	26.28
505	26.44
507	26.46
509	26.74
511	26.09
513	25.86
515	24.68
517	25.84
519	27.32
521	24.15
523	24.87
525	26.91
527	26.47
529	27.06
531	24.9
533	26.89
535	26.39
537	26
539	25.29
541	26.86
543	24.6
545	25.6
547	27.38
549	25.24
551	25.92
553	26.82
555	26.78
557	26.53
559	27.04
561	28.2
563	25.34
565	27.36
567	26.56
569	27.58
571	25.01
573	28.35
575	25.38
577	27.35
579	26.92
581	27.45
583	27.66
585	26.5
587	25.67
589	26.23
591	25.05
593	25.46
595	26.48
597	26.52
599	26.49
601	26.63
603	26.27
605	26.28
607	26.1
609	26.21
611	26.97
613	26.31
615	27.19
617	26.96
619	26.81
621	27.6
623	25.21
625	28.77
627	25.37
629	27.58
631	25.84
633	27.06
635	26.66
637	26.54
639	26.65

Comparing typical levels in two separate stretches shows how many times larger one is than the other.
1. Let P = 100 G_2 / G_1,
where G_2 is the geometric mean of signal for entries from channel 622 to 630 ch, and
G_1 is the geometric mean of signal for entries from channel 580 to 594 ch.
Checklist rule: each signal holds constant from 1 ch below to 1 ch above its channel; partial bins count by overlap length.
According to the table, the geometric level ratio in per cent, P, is 102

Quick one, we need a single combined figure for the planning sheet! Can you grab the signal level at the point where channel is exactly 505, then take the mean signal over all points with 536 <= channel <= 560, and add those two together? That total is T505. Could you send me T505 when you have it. 52.6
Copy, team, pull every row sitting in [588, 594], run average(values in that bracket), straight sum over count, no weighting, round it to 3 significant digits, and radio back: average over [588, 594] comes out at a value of 25.6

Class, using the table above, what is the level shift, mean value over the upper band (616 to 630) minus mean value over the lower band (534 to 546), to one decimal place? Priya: 1.1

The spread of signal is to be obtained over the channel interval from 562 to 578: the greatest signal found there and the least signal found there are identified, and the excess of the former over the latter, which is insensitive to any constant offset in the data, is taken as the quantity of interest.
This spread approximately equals 3.3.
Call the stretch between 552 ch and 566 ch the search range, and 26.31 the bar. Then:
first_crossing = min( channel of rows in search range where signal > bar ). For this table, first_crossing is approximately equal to 553 ch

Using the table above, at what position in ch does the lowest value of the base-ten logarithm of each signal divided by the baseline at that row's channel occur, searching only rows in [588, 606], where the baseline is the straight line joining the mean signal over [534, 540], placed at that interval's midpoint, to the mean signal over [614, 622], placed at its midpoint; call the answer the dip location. 591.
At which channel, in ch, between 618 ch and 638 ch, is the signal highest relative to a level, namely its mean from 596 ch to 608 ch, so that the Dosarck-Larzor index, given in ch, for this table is 625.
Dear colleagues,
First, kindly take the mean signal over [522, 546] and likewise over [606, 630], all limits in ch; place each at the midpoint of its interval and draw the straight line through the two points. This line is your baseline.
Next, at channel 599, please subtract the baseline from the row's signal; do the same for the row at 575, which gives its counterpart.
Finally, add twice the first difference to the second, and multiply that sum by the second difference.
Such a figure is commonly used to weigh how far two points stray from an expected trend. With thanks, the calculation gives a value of 1.15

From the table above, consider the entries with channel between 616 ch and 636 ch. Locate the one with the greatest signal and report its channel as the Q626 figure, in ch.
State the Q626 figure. 625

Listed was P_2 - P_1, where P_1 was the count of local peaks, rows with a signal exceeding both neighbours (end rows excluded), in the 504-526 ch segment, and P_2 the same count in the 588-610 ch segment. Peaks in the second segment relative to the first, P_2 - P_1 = 1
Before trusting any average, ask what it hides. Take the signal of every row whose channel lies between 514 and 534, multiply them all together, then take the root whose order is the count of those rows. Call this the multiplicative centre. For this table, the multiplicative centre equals 25.9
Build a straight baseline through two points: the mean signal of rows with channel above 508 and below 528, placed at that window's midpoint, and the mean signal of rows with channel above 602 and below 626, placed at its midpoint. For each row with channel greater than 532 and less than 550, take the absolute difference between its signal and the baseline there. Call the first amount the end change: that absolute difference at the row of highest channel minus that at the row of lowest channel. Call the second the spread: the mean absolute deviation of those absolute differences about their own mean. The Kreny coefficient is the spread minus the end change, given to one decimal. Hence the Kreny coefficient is 0.3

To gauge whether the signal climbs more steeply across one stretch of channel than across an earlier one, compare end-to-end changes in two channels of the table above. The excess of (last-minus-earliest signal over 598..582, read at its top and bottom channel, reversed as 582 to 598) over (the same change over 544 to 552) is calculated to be -1.5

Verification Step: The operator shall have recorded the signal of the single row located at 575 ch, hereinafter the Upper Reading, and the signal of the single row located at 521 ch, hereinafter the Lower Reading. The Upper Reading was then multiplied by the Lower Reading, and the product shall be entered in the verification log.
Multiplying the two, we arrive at 613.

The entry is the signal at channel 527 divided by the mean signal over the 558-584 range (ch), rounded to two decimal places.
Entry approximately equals 0.98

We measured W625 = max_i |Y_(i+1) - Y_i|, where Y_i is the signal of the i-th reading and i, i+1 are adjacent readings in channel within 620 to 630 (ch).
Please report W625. 3.6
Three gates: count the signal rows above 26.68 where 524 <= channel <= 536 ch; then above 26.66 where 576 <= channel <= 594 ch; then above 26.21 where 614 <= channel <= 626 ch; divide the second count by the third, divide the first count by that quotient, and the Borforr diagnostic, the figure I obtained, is 3.75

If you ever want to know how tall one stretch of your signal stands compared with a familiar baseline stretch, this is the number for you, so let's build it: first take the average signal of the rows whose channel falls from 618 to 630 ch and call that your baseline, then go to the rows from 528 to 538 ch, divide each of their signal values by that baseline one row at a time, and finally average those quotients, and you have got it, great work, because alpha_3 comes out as 0.98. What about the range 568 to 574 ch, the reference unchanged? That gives 1.00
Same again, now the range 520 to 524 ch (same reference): 0.91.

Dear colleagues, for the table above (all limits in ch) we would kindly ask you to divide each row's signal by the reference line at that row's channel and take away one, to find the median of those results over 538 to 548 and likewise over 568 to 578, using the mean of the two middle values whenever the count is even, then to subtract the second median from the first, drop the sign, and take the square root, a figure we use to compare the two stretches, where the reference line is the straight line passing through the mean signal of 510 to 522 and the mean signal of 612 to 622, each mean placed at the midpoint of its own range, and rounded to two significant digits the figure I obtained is 0.23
